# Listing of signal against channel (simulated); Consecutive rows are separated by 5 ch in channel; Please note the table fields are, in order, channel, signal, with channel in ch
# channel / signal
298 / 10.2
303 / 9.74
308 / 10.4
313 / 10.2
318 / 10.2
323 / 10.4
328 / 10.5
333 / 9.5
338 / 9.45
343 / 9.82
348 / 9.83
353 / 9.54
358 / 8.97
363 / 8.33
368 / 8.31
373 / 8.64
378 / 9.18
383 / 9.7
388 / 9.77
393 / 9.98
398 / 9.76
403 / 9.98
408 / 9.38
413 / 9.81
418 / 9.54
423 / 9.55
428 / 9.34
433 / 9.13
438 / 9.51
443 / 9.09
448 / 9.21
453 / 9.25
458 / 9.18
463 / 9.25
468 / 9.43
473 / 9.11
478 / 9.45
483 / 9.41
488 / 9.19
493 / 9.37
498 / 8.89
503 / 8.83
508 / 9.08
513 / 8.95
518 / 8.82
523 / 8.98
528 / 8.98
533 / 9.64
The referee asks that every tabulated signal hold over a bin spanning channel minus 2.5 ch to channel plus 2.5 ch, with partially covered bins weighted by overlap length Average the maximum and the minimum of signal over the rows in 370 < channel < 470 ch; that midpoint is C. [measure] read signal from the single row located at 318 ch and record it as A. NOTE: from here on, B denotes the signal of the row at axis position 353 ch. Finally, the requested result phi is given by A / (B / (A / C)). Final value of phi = 1.17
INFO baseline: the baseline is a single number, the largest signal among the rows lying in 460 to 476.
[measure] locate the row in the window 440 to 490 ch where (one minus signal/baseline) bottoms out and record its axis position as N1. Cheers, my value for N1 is 478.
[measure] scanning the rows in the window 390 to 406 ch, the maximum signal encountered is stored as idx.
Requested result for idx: 9.98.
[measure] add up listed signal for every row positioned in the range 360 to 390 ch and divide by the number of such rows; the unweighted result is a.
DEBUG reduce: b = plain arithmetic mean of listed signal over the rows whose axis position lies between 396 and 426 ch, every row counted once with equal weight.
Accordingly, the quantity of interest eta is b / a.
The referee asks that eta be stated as 1.08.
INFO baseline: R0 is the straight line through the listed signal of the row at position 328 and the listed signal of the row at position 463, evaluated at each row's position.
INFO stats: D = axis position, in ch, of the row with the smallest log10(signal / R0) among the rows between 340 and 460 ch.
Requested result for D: 363 ch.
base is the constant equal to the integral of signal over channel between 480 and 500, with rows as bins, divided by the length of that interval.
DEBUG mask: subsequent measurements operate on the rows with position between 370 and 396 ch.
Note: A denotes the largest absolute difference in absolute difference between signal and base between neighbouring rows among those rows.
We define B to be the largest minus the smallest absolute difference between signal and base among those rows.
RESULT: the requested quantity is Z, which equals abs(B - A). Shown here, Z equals 0.162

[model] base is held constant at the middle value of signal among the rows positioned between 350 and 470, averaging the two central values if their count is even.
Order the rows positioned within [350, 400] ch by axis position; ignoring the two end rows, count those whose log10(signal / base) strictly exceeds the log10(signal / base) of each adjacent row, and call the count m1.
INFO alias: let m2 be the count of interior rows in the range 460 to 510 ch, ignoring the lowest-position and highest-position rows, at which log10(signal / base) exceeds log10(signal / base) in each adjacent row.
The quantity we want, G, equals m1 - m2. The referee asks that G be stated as -2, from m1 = 1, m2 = 3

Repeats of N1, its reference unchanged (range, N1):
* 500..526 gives 508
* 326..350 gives 328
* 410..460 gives 413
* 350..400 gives 393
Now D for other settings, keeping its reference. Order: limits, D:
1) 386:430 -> 408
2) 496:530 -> 503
